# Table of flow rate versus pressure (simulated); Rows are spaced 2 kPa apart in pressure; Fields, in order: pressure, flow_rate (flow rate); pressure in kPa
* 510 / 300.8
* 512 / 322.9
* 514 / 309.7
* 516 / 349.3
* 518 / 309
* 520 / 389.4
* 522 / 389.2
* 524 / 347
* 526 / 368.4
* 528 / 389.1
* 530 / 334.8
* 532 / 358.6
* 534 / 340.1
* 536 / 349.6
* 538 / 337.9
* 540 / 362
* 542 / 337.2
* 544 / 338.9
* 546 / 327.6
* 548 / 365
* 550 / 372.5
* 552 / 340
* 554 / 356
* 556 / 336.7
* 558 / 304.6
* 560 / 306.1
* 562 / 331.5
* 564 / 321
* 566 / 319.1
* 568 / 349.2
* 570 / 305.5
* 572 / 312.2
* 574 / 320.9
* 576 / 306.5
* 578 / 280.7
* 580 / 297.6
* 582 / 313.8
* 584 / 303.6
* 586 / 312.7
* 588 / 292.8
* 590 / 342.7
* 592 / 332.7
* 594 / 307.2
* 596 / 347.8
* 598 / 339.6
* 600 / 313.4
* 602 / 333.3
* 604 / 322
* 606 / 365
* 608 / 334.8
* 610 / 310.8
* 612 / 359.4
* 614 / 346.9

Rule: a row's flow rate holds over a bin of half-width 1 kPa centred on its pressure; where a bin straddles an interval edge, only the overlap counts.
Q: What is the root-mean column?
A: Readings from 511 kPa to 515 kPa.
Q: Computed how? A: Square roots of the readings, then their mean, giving 17.8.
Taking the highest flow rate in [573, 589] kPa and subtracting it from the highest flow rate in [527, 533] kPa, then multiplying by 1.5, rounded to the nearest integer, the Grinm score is 102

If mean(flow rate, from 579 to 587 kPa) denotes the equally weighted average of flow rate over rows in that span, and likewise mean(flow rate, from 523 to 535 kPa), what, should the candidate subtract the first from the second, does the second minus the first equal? 49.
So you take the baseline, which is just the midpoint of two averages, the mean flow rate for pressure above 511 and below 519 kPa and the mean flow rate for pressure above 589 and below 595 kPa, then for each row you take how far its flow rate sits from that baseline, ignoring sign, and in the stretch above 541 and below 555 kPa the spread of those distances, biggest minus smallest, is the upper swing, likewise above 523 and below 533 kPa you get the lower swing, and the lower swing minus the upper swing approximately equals 9.4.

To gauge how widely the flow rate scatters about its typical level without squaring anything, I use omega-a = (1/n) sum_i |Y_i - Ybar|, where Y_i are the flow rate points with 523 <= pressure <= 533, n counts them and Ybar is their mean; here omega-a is 15.3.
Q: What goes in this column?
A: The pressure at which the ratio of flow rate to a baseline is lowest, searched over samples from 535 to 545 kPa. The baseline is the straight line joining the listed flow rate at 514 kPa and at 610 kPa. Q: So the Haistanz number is 542 kPa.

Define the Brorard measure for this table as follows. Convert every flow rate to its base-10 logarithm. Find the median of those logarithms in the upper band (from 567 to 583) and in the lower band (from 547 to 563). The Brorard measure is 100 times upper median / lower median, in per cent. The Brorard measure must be 98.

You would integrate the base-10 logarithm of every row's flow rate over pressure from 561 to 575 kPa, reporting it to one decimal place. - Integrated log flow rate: 35.1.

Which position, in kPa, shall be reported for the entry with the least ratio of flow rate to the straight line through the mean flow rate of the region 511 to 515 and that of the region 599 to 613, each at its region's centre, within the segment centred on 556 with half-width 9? 558 kPa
